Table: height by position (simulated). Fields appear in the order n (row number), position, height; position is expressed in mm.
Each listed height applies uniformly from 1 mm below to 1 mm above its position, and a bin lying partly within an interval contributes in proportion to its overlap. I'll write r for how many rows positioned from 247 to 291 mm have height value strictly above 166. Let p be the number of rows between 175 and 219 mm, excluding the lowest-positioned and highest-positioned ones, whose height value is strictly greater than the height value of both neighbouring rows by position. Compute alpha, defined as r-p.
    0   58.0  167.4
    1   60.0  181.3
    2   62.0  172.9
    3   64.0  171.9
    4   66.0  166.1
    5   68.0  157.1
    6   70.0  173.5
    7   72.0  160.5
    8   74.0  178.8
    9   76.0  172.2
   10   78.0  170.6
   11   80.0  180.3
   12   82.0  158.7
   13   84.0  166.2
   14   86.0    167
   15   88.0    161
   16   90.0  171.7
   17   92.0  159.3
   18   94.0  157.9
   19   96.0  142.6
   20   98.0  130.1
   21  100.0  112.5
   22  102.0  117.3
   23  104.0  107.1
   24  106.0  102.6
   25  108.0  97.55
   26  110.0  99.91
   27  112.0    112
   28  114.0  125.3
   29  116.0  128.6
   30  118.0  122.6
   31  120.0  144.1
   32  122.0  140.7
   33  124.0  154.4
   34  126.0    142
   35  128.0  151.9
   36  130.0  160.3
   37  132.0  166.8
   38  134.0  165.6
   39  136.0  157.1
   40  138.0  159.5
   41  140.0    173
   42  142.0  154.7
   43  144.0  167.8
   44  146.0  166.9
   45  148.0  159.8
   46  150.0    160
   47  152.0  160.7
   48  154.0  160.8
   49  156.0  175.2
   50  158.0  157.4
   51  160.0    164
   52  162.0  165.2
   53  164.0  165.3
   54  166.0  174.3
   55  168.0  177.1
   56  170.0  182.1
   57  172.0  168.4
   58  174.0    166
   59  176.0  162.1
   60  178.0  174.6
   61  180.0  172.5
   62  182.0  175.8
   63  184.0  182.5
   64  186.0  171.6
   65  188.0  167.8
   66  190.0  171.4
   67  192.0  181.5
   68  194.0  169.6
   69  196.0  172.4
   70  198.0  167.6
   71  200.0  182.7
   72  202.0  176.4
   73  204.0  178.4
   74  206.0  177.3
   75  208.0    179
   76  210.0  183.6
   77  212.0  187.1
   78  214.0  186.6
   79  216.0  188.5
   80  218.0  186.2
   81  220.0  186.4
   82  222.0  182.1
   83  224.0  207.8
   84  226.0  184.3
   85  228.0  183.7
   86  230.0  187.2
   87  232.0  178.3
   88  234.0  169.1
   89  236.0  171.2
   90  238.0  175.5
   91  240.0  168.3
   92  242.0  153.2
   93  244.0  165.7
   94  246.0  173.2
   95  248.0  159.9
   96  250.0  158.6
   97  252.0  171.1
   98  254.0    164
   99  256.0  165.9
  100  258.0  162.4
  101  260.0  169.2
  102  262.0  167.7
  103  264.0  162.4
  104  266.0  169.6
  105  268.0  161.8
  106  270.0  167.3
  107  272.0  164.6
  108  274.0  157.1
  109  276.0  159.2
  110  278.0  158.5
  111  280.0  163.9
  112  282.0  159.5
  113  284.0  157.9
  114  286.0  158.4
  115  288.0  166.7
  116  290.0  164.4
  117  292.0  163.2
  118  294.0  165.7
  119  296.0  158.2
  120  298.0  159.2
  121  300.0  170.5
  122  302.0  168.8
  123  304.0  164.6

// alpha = -2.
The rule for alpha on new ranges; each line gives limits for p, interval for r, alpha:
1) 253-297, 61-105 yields 3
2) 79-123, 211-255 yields 12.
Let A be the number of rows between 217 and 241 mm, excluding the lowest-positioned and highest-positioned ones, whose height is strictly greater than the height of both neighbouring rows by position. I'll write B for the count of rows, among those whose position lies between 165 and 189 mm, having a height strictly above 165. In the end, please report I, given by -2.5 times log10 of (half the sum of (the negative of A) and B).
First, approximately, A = 4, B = 11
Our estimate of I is -1.4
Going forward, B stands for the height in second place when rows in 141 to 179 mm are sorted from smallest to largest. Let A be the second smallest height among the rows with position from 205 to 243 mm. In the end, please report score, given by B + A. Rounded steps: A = 168.3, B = 157.4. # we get 326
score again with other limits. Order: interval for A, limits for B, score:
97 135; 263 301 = 258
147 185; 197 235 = 329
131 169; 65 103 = 274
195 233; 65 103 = 290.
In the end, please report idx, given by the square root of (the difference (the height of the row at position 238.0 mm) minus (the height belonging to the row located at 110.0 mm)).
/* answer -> 8.7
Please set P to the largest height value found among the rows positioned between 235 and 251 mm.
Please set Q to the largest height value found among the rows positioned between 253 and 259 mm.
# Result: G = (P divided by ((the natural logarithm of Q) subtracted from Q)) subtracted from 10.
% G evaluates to 8.91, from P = 175.5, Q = 165.9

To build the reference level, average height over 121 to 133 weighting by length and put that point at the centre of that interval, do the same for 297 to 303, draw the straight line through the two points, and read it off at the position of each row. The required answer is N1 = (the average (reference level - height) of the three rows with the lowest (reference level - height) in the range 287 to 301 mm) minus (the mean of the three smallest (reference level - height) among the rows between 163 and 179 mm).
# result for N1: 20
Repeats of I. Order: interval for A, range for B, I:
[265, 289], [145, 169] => -0.4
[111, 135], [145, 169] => 0.0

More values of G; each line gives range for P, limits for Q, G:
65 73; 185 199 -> 9.02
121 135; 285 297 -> 8.97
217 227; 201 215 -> 8.86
